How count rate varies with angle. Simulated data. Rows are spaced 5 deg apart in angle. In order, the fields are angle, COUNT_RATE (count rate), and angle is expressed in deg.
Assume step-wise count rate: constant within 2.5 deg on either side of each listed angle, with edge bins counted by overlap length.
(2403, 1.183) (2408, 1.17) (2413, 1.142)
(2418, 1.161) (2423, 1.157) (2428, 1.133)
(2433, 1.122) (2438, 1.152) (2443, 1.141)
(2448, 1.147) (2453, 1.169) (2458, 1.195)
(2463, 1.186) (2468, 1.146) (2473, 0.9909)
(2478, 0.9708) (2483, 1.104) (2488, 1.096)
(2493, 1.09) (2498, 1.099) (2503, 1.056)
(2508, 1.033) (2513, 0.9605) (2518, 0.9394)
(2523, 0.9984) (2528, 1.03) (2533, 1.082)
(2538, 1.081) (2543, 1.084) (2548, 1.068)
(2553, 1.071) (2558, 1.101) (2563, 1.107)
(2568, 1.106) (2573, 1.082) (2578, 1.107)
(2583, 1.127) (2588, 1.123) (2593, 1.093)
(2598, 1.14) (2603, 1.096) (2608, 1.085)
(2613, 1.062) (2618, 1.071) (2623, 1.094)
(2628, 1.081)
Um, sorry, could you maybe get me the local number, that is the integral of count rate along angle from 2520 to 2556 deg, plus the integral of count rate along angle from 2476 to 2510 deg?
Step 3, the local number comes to 74.3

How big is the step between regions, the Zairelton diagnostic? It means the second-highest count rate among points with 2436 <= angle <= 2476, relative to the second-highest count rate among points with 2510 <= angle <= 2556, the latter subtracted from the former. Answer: 0.10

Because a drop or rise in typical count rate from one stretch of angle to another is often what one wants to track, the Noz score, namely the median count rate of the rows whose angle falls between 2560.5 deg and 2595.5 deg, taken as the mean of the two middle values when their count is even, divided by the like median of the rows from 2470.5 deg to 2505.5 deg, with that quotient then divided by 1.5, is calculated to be 0.677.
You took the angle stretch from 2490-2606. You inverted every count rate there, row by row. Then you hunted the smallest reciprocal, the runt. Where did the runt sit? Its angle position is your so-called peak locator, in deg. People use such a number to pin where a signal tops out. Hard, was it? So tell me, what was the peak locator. 2598 deg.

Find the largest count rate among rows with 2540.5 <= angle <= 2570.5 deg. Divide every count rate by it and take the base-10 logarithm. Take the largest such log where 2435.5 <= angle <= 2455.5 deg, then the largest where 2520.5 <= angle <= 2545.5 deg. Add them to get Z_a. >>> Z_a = 0.015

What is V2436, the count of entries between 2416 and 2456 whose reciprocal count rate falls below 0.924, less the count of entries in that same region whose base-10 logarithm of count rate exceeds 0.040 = 0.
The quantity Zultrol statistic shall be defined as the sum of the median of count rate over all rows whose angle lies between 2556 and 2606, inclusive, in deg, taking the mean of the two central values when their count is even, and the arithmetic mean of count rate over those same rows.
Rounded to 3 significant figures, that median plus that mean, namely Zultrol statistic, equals 2.21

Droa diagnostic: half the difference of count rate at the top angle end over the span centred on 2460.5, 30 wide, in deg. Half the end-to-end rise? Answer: -0.078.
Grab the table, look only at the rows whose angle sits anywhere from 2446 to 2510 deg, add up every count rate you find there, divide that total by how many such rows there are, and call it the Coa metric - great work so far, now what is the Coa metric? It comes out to 1.10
